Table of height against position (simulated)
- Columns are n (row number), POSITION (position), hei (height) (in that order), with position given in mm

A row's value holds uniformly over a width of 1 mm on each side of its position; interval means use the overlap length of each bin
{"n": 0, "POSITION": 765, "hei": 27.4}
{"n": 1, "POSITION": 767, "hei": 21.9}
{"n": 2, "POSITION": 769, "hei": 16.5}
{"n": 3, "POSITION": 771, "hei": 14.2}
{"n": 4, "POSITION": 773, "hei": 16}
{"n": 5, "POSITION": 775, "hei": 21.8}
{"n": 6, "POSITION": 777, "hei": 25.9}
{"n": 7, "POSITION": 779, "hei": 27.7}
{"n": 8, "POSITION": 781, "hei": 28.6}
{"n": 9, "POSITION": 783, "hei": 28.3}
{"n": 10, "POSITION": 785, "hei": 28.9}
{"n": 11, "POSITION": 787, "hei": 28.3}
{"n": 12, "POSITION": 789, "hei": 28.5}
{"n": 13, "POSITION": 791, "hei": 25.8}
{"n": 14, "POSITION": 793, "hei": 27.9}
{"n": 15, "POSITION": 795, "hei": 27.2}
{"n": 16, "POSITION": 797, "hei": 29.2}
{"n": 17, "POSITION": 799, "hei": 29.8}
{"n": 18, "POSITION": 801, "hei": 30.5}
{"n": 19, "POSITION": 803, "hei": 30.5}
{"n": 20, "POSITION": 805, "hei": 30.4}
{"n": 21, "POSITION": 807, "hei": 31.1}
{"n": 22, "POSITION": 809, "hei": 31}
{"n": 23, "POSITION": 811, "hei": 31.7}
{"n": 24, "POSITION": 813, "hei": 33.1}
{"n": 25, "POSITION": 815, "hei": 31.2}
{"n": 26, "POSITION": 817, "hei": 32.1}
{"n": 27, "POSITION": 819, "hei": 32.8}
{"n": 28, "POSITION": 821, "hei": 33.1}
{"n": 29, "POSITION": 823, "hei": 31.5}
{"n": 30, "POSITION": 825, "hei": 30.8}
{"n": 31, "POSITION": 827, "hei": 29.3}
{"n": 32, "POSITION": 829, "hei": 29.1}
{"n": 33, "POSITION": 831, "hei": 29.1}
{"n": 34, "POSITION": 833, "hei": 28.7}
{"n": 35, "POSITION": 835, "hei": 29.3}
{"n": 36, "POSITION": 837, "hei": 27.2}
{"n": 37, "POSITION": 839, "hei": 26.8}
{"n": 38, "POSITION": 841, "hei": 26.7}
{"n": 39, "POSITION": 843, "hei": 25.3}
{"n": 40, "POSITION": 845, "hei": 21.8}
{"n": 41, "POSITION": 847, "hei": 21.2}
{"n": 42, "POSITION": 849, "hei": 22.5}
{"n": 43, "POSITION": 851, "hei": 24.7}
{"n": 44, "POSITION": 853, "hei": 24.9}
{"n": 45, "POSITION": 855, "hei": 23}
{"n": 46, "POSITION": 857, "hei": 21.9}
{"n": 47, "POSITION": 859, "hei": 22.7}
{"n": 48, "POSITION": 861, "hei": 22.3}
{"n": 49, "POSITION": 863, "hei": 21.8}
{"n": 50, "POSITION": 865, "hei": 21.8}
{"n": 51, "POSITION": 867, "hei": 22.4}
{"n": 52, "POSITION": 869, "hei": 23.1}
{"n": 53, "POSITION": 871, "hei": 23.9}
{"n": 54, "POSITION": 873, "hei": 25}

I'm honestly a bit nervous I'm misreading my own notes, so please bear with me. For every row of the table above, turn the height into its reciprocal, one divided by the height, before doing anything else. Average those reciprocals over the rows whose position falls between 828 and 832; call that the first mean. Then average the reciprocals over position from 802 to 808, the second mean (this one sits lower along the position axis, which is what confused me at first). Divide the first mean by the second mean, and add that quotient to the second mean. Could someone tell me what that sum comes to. 1.1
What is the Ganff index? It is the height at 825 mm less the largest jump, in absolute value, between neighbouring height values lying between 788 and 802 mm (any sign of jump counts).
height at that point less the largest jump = 28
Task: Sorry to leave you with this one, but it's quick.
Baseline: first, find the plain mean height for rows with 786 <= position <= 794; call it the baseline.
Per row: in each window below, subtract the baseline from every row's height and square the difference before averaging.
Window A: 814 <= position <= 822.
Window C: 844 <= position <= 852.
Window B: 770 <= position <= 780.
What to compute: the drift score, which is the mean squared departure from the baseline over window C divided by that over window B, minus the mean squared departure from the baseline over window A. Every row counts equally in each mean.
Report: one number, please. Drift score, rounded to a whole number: -22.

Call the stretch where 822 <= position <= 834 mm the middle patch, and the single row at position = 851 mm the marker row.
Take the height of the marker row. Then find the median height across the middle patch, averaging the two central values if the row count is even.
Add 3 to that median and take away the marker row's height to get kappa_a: 7.5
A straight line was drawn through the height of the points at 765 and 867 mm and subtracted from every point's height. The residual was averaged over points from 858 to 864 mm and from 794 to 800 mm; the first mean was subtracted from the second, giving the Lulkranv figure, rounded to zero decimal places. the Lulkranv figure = 3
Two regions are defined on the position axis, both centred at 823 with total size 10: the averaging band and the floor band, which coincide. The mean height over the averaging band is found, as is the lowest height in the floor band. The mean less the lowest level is 2.2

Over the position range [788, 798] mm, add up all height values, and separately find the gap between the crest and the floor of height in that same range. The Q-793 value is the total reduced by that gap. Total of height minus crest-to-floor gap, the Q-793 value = 135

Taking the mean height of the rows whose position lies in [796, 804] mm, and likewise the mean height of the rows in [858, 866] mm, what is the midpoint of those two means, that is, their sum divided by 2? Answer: 26.1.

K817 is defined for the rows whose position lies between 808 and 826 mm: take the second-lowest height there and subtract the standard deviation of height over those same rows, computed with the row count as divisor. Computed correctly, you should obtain 30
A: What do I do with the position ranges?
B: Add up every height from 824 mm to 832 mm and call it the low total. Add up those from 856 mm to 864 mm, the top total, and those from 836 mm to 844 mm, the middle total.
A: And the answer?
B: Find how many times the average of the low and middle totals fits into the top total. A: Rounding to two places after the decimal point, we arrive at 0.79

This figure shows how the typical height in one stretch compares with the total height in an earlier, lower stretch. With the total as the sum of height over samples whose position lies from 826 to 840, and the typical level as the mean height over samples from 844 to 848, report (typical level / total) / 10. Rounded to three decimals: 0.011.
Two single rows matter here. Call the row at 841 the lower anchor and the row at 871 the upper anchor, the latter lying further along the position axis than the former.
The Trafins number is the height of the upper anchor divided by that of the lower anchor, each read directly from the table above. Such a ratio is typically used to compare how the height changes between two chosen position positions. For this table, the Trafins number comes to 0.90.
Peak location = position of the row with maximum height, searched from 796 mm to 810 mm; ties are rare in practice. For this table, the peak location 807 mm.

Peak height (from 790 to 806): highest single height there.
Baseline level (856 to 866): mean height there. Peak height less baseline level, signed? 8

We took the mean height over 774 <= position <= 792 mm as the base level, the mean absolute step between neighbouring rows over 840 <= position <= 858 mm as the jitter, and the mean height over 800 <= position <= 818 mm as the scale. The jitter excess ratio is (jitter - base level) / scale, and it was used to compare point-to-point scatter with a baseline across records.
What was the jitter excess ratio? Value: -0.82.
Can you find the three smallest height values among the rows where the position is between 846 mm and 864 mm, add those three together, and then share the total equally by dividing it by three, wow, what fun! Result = 22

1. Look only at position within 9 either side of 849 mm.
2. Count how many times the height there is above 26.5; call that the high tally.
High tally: 1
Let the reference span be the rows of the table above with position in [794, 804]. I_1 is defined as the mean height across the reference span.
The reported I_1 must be 29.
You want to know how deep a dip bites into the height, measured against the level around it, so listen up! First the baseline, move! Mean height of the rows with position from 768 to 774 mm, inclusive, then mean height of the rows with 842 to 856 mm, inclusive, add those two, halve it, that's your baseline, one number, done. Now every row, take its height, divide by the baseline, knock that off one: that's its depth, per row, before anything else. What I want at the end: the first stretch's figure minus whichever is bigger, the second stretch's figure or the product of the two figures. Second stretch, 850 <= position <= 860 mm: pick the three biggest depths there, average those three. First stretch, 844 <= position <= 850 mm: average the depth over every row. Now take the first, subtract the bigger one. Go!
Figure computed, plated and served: -0.1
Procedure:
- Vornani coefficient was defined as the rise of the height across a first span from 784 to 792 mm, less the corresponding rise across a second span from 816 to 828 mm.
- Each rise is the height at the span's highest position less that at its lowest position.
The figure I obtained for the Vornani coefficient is -0.3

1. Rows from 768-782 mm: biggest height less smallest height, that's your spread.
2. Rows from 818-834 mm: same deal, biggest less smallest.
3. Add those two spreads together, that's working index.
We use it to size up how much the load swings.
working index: 19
